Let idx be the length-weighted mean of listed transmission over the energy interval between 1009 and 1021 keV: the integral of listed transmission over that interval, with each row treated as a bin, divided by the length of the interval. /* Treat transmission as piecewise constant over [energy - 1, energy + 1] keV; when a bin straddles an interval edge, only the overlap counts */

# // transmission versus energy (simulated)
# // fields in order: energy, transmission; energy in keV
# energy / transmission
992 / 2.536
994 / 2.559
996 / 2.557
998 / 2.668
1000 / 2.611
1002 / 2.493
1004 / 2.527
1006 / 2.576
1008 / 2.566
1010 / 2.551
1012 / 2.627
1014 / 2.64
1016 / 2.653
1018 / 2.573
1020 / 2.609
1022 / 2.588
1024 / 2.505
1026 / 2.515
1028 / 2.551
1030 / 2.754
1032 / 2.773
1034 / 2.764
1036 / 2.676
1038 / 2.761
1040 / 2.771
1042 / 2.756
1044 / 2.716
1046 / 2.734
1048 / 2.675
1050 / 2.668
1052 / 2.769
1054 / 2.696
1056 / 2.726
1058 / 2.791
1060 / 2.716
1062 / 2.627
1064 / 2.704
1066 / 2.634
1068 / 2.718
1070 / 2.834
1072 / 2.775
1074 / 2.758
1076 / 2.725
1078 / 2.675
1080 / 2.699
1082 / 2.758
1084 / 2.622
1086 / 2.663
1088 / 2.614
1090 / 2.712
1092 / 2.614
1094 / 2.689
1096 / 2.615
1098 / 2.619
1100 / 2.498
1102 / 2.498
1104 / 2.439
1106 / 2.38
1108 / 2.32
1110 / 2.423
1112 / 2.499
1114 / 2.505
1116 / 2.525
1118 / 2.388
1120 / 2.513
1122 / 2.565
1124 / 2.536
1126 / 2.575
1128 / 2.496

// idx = 2.61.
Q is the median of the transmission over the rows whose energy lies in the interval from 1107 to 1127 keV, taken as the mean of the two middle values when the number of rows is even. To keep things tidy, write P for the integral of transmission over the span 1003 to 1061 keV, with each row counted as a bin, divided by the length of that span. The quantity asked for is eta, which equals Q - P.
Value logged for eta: -0.154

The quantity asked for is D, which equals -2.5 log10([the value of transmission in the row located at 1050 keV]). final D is -1.07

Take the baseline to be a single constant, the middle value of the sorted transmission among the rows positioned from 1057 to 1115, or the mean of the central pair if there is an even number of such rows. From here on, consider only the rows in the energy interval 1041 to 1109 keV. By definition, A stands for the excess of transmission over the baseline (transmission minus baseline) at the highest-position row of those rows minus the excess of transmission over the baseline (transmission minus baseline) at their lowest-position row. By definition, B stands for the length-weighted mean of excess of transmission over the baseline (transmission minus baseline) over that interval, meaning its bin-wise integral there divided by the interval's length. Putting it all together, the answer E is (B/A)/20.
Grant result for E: 0.00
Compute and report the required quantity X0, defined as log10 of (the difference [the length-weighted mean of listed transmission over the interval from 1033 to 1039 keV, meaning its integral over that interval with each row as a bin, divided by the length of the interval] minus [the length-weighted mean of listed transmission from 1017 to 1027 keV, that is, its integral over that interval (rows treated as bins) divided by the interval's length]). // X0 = -0.76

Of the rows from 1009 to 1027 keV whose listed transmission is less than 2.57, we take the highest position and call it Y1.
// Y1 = 1026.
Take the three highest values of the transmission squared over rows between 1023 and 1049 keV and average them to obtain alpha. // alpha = 7.67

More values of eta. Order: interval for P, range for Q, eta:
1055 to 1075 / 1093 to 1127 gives -0.223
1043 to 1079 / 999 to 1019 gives -0.144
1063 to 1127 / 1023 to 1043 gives 0.158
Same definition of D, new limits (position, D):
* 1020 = -1.04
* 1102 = -0.99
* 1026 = -1.00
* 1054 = -1.08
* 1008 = -1.02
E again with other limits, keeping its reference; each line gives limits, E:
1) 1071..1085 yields -0.03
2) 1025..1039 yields 0.01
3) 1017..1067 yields 0.04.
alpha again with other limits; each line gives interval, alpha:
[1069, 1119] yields 7.78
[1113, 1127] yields 6.55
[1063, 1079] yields 7.78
